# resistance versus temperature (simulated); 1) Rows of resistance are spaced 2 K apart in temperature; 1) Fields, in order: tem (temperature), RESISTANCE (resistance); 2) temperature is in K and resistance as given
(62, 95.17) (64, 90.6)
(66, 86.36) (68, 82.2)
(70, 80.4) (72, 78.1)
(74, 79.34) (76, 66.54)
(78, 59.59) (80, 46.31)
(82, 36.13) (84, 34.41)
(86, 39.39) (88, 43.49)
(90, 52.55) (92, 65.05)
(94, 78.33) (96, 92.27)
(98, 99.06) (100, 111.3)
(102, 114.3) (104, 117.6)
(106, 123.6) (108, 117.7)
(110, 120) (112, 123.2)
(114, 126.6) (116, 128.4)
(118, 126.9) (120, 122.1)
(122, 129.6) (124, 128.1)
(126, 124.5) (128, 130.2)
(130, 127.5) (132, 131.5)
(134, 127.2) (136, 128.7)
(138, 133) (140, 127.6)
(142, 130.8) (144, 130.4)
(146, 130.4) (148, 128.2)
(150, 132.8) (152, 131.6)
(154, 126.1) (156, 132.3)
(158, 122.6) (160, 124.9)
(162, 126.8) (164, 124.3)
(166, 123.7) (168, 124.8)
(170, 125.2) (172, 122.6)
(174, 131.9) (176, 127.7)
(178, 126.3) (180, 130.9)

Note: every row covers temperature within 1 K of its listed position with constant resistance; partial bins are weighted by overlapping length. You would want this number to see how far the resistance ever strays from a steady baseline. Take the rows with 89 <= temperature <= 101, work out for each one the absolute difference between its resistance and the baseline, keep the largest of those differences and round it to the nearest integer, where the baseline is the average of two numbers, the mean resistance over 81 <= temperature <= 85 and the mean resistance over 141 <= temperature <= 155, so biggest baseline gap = 30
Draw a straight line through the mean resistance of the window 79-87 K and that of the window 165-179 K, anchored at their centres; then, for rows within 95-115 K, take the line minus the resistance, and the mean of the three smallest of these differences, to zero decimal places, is -59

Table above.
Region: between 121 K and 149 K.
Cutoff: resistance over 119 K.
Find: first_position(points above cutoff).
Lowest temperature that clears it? 122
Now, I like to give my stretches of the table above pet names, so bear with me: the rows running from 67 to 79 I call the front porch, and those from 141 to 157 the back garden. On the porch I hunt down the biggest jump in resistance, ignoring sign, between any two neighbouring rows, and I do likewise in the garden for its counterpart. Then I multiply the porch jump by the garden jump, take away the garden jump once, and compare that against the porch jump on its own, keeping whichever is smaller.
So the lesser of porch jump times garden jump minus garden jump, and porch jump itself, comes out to 12.8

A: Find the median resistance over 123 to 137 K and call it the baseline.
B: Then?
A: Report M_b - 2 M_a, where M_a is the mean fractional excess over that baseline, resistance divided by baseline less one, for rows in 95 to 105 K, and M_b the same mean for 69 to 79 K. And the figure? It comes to -0.1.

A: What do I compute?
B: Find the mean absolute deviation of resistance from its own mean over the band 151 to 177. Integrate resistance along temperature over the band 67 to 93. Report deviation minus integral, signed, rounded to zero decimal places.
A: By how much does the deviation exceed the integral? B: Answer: -1524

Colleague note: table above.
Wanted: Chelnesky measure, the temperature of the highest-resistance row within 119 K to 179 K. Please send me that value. 138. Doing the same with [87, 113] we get 106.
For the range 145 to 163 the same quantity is 150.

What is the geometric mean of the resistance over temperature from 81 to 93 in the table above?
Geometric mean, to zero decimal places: 44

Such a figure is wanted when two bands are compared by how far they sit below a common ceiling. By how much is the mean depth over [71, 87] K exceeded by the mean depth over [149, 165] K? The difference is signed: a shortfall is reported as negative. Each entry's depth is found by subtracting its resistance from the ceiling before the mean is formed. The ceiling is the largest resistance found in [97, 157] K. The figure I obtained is -73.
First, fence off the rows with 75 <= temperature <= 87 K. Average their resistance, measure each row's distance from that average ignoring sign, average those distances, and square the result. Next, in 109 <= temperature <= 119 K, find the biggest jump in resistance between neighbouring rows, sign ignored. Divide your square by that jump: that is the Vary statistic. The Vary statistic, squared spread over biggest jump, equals 33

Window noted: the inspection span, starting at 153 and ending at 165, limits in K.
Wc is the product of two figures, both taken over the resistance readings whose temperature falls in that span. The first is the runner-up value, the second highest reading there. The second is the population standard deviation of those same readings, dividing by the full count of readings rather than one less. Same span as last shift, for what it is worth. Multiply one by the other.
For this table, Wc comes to 387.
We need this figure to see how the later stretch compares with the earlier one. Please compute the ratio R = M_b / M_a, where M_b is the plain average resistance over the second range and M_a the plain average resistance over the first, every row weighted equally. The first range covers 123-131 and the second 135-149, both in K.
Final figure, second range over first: 1.02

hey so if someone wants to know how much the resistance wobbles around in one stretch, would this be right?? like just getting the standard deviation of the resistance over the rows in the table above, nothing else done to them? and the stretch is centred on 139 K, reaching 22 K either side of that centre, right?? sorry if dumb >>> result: 3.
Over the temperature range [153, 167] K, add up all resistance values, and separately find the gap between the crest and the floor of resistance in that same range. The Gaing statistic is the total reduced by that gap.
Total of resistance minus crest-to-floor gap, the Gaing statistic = 871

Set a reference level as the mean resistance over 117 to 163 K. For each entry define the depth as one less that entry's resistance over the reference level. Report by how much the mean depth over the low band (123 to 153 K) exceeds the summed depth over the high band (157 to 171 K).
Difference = -0.2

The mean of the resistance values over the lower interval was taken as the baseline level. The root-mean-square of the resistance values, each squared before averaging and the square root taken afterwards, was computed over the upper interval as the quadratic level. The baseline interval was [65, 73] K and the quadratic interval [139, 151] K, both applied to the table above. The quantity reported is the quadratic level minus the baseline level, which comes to 48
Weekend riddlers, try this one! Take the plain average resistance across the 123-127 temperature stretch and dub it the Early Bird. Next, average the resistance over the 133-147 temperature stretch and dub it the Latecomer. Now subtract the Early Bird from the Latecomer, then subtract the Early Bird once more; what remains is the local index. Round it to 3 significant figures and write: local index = -123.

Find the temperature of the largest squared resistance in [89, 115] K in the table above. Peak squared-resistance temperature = 114 K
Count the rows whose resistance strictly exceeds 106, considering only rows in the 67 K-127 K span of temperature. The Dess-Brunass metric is 14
